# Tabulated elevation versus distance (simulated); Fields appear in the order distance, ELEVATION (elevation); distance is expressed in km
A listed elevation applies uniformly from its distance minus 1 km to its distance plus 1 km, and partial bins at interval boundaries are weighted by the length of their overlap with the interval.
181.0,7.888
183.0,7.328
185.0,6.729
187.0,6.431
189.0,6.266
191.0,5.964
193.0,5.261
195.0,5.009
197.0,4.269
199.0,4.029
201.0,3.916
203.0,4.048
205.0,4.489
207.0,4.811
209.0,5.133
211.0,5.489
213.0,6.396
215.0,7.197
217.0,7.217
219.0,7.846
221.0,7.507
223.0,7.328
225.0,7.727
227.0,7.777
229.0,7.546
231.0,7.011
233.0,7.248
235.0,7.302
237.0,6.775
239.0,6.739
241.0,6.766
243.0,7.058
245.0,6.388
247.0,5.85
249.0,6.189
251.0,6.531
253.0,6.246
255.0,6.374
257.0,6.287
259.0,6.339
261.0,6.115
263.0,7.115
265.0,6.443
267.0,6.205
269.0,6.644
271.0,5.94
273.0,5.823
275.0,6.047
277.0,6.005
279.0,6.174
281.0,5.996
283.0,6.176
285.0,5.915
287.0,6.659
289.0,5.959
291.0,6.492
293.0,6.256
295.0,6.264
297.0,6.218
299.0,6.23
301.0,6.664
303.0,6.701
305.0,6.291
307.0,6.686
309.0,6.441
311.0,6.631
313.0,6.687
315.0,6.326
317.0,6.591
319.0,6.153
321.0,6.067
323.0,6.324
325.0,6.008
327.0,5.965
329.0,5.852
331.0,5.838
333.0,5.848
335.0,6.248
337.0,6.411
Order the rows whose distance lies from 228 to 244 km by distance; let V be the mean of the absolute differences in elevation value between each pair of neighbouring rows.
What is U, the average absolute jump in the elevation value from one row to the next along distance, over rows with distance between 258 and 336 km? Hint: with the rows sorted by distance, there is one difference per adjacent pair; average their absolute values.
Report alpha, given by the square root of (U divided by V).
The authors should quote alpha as 1.08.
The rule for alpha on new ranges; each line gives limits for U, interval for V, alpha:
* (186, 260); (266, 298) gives 1.04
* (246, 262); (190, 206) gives 0.75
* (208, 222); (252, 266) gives 1.19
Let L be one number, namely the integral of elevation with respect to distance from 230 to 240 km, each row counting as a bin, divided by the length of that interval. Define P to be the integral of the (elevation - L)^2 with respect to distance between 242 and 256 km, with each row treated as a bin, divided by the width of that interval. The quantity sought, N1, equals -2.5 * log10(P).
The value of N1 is 0.7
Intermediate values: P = 0.5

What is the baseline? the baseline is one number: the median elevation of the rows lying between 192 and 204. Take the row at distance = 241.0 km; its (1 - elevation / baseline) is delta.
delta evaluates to -0.63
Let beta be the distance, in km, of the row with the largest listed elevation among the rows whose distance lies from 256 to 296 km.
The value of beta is 263.0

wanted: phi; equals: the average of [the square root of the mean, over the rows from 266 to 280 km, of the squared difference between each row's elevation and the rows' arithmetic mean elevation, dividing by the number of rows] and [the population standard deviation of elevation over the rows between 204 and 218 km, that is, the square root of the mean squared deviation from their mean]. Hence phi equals 0.64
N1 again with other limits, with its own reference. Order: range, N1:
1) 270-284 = 0.0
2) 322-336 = 0.0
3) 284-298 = 0.5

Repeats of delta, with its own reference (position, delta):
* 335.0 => -0.50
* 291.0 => -0.56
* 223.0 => -0.76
